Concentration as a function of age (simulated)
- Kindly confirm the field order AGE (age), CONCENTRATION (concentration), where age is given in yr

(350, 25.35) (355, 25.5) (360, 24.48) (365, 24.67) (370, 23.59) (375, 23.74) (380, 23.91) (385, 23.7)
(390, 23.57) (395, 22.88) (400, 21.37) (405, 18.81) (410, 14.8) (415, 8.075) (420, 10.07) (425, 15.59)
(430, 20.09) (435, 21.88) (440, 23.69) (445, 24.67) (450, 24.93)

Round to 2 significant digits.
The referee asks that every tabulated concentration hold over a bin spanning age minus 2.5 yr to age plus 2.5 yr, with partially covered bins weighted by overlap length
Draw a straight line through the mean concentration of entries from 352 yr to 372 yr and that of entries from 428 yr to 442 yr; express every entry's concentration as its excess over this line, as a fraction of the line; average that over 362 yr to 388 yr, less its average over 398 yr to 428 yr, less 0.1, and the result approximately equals 0.24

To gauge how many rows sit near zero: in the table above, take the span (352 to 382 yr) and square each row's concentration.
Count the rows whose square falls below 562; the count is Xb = 1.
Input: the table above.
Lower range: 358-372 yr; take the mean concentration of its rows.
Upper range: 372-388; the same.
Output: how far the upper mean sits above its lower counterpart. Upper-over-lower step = -0.5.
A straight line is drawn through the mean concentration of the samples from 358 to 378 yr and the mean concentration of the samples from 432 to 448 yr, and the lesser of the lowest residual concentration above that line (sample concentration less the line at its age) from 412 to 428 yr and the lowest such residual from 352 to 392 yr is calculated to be -16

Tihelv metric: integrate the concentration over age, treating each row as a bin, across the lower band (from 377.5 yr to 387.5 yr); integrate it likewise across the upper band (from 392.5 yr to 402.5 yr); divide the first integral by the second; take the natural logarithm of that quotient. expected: 0.1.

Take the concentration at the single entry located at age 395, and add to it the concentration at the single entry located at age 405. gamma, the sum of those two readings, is 42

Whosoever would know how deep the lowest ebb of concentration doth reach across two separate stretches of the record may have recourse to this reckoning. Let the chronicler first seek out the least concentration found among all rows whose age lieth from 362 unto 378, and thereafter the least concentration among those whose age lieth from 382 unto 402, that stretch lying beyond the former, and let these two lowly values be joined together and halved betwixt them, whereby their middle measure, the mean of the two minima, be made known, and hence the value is 22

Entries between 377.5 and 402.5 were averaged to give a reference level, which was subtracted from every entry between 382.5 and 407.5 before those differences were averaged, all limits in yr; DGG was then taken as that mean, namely -1.0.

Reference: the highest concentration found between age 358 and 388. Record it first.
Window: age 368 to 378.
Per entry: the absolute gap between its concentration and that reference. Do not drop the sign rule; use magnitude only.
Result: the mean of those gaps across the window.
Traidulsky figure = 1.0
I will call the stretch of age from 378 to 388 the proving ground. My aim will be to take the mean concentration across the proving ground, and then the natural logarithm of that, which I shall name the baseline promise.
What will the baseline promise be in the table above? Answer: 3.17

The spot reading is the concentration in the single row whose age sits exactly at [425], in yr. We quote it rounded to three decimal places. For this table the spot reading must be 15.590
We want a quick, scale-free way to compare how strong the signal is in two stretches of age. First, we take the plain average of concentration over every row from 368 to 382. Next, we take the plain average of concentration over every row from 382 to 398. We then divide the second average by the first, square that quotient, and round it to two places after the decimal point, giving 0.97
